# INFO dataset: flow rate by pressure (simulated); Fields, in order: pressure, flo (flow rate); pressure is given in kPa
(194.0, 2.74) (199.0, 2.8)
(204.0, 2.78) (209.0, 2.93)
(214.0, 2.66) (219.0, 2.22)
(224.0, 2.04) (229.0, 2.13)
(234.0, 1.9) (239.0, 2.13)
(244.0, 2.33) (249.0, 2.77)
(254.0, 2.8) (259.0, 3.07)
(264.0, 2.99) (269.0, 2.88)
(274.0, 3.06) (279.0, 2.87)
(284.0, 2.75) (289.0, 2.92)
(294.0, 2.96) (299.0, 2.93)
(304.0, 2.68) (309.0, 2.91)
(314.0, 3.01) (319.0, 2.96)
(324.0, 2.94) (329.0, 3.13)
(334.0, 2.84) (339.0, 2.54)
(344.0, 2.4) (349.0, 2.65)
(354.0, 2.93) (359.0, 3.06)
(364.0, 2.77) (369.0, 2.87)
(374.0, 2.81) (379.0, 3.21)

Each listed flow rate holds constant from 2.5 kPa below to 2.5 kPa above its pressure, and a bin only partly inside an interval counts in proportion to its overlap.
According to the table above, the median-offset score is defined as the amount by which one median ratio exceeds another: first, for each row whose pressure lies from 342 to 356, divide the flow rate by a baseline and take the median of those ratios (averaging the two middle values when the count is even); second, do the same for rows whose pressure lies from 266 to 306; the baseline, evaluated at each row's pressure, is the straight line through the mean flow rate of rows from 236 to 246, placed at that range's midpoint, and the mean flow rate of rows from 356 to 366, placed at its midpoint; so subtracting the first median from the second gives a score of 0.24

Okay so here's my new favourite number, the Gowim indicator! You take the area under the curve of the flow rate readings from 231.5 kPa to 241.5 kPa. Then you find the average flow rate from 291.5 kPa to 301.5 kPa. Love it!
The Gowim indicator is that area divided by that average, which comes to 6.8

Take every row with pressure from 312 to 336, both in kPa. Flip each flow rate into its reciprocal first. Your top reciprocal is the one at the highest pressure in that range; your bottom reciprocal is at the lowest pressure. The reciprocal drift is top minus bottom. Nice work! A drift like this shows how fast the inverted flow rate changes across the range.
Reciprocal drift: 0.020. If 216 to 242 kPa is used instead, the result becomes 0.019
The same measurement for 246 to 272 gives -0.014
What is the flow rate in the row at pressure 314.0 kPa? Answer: 3.01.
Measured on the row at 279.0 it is 2.87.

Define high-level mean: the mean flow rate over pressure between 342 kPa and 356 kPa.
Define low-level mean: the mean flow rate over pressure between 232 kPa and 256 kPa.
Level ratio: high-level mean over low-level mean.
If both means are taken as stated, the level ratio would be 1.11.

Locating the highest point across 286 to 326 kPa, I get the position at 314.0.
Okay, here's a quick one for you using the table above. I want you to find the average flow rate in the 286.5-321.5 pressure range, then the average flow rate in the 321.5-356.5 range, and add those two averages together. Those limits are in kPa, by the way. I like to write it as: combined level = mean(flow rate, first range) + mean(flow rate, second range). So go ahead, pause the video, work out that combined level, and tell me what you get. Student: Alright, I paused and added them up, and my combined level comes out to 5.69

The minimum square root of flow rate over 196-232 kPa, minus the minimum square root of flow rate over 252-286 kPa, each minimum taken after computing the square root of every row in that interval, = -0.23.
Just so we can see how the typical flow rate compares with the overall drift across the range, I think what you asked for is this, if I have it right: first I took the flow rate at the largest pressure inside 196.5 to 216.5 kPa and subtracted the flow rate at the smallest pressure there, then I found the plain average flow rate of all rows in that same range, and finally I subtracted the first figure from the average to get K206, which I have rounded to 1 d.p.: 2.9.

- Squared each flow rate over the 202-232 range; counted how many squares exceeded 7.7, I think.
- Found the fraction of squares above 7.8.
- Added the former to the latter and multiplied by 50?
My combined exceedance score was 108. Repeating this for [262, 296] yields 343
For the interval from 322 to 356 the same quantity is 229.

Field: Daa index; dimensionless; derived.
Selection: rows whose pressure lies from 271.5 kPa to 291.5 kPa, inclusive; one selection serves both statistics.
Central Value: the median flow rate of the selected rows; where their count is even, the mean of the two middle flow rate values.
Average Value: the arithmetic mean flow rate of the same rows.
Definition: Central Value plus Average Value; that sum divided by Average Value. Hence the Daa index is 2.00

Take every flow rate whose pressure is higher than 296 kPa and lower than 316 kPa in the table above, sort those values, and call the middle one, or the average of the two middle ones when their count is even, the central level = 2.92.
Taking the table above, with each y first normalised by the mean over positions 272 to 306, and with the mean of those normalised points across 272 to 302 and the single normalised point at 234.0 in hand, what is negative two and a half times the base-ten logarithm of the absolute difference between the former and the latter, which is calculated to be 1.1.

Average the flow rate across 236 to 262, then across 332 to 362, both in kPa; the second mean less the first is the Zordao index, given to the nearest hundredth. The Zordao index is 0.12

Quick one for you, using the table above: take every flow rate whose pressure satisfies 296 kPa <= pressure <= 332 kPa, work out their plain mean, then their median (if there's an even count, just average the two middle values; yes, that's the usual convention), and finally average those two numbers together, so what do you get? 2.94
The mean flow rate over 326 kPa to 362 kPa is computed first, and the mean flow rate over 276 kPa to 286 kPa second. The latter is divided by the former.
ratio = 1.01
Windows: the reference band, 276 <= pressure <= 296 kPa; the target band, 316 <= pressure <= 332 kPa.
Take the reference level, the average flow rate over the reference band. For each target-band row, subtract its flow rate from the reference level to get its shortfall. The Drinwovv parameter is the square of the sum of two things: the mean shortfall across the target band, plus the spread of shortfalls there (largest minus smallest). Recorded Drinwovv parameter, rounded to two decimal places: 0.00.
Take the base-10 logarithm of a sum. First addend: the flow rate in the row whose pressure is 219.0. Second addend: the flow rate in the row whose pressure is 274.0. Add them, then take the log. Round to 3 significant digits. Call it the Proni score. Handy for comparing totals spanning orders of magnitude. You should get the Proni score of 0.723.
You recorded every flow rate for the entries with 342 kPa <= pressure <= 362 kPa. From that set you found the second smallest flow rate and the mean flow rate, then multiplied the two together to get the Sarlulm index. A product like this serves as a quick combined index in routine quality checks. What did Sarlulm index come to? 7.3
